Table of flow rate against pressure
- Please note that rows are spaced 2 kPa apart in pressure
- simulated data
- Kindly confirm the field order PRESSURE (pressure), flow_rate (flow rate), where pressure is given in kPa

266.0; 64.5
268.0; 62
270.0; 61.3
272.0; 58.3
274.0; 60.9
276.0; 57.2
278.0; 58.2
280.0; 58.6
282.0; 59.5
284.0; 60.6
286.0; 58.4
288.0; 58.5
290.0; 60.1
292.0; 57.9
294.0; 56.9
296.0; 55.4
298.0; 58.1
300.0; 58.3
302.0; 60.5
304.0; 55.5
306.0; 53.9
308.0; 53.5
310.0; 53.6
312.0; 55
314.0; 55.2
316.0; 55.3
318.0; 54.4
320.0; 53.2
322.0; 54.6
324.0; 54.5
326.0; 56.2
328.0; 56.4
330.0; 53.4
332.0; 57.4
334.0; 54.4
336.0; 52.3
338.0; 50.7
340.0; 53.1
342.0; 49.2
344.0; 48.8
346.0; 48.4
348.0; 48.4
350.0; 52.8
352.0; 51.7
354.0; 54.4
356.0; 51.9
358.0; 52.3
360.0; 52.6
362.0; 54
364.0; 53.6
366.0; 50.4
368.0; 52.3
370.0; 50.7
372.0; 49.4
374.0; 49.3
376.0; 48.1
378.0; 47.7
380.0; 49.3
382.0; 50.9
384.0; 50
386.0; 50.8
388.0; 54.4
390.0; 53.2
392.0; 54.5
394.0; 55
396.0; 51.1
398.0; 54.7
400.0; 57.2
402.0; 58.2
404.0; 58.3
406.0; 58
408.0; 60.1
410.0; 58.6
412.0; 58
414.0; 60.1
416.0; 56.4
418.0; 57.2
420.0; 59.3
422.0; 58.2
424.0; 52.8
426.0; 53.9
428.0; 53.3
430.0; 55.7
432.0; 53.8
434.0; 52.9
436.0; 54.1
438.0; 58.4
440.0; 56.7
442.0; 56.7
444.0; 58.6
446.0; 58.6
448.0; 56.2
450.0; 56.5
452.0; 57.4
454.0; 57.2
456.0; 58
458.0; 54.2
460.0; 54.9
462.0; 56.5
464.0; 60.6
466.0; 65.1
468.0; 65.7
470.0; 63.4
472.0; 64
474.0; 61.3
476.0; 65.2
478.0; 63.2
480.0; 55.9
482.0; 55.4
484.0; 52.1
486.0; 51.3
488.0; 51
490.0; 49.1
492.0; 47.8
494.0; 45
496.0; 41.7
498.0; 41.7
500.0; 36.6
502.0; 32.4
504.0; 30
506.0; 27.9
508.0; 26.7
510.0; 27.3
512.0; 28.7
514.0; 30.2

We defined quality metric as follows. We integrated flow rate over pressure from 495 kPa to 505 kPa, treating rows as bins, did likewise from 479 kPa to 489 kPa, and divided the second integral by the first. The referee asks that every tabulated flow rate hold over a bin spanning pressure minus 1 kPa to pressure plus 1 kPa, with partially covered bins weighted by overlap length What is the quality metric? 1.46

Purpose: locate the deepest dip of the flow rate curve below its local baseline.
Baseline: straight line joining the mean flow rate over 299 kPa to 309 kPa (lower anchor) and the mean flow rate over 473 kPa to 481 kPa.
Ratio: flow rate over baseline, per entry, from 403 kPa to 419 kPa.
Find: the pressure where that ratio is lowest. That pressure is 416.0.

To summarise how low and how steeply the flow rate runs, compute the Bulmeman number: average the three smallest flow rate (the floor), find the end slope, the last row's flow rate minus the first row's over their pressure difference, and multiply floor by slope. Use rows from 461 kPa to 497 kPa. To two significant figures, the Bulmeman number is -20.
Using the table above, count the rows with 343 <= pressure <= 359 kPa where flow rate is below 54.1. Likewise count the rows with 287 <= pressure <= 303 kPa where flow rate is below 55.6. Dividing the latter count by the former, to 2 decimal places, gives 0.14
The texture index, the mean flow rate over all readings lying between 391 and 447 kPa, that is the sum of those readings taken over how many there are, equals 56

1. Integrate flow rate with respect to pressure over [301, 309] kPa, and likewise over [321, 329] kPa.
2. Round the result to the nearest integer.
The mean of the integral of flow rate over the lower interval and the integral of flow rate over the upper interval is 445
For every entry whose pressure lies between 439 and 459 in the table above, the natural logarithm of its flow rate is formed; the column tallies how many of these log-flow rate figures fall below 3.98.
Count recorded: 0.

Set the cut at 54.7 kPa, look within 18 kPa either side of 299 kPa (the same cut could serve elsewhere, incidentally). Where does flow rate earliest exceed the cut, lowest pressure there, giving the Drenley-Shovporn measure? 282.0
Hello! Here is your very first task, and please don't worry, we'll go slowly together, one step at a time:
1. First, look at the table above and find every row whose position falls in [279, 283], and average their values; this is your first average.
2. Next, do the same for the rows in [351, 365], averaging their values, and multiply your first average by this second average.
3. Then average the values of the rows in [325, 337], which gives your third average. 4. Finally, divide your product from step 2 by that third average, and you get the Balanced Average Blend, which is 56.8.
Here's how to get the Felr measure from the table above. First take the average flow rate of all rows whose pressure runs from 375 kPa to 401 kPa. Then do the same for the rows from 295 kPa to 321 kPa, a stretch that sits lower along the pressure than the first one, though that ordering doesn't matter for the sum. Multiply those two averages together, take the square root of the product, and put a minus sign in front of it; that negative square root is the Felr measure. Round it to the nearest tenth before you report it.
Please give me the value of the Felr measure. -53.8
